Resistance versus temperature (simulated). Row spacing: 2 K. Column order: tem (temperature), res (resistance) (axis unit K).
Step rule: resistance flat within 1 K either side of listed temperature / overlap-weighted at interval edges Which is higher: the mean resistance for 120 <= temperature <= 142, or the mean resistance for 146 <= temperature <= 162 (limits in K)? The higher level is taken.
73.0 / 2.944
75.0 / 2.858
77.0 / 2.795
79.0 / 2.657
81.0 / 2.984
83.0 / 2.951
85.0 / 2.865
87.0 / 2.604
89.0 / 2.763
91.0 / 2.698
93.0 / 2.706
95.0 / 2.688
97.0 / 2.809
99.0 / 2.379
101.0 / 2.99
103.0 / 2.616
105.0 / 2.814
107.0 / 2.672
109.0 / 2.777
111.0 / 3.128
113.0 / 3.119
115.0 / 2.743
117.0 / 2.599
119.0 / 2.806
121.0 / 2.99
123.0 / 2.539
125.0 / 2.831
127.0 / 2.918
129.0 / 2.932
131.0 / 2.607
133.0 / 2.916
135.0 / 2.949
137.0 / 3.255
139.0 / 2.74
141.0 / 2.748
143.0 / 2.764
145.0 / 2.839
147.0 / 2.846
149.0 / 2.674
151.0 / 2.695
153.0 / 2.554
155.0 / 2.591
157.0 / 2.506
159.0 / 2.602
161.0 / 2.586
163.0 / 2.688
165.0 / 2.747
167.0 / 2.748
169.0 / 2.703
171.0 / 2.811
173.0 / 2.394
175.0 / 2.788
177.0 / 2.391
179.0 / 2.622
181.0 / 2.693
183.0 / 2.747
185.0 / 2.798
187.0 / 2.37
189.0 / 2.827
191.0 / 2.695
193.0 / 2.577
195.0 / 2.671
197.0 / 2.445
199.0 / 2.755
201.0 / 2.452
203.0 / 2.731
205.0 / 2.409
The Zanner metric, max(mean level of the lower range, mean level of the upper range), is 2.86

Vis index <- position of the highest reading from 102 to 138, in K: 137.0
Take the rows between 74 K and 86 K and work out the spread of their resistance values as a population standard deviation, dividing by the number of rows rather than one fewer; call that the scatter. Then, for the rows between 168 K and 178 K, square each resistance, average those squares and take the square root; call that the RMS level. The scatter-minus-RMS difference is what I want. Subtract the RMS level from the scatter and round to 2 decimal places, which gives -2.52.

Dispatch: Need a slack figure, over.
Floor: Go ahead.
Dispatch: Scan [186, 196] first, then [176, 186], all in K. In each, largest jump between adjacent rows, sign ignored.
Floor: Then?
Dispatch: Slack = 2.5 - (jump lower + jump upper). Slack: 1.81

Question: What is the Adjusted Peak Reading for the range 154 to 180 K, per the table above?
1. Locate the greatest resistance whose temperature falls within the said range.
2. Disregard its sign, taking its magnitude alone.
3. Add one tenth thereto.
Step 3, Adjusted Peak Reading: 2.9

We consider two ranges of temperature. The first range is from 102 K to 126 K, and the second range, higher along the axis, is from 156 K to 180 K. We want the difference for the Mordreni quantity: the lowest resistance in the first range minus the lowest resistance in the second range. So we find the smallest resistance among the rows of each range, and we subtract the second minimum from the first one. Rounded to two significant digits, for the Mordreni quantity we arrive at 0.15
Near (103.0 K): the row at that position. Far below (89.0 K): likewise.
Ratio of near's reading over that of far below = 0.95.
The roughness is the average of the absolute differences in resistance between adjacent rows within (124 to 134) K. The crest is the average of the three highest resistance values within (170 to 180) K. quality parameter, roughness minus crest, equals -2.56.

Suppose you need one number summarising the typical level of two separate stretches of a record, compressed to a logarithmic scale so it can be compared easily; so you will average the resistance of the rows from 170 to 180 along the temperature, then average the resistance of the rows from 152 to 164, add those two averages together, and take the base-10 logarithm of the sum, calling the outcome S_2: 0.72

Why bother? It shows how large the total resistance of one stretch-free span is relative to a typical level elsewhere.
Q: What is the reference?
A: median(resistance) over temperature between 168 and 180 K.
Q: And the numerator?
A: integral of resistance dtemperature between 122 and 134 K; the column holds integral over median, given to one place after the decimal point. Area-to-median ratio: 12.6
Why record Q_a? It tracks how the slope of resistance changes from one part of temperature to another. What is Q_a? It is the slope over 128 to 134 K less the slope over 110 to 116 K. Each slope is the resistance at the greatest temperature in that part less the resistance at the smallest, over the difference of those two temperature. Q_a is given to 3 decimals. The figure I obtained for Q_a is 0.092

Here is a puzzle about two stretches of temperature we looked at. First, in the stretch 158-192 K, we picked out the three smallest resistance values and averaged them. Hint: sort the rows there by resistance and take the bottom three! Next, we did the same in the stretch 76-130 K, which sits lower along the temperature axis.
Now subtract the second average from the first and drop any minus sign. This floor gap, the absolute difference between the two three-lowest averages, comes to 0.12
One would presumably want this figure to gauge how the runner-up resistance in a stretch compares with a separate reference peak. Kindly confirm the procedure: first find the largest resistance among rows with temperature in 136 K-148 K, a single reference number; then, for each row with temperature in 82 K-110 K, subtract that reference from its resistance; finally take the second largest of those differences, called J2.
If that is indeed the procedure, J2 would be -0.3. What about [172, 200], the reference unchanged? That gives -0.5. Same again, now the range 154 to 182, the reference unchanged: -0.5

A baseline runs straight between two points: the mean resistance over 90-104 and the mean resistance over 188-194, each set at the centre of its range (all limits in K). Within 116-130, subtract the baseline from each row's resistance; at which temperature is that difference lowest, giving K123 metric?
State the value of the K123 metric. 123.0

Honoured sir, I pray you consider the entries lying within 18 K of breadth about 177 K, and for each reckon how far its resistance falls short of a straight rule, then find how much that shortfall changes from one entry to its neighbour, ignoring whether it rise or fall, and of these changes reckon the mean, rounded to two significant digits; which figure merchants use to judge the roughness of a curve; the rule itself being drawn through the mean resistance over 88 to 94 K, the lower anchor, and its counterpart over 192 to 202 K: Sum 0.22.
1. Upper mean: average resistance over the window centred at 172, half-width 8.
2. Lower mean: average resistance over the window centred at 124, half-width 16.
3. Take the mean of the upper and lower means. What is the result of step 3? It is 2.76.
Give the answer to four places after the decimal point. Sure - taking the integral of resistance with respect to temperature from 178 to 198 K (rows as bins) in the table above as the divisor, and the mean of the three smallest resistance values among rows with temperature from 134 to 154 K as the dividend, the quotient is 0.0499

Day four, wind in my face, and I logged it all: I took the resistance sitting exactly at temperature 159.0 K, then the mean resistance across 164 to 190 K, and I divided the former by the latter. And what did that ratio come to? 0.98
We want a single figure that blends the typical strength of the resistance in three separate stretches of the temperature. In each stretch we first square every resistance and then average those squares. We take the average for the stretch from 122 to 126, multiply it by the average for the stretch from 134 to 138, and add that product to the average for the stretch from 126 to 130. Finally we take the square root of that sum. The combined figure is 8.8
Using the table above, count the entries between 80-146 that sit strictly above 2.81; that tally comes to 15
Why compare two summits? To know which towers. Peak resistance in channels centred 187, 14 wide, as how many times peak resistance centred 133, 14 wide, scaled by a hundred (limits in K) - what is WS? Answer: 87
